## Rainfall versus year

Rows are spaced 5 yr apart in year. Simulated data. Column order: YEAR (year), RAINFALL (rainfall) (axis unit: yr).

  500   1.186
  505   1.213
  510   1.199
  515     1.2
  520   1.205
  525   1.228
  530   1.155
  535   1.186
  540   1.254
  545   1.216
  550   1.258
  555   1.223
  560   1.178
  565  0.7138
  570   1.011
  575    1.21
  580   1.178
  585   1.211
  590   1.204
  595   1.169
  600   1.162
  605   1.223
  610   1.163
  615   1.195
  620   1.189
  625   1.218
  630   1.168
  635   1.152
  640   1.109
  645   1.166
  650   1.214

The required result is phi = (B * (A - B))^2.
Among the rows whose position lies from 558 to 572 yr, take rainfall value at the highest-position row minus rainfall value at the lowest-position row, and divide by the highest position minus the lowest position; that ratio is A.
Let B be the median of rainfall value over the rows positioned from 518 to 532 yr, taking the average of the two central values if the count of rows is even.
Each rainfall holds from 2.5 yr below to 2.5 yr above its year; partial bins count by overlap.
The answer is 2.2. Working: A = -0.0167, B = 1.205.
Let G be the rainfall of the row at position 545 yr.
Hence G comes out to 1.216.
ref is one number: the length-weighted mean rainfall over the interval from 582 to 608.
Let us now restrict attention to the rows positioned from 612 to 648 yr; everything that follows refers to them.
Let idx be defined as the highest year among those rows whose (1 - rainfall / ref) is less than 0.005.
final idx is 625 yr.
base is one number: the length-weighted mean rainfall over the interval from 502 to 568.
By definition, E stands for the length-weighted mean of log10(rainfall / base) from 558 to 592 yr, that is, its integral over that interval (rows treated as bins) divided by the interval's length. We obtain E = -0.034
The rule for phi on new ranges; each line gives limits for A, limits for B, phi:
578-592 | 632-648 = 1.8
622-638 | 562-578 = 1.1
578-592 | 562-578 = 1.0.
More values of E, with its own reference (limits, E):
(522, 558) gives 0.017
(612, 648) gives 0.000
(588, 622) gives 0.006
